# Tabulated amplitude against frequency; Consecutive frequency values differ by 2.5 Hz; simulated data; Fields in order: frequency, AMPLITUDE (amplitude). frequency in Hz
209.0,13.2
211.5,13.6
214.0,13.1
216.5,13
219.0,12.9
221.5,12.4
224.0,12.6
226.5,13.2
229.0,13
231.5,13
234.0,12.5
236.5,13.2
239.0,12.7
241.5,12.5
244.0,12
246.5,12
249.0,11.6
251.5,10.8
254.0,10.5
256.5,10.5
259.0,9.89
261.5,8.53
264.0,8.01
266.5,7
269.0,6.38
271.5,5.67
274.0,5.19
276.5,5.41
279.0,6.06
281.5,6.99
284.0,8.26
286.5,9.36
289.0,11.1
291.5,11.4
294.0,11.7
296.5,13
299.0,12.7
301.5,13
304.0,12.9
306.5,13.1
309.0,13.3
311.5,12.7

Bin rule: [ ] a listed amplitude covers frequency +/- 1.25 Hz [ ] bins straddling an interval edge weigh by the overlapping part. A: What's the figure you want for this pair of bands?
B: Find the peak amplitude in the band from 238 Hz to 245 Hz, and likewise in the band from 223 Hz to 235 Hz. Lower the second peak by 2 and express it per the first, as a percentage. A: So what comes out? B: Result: 88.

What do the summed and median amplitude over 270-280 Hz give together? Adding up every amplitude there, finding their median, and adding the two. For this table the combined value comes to 28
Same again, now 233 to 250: 99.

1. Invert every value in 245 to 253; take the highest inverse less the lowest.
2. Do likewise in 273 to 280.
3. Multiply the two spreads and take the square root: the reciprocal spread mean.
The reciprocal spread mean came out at 0.016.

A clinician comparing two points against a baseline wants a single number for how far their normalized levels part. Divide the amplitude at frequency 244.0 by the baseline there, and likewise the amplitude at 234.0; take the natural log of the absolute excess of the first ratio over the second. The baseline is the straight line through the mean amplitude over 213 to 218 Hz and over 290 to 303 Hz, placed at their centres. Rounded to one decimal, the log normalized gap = -3.4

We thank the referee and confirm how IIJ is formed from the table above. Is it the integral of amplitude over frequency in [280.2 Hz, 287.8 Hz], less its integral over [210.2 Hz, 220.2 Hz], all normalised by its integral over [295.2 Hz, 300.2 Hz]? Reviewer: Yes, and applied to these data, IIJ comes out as -1.1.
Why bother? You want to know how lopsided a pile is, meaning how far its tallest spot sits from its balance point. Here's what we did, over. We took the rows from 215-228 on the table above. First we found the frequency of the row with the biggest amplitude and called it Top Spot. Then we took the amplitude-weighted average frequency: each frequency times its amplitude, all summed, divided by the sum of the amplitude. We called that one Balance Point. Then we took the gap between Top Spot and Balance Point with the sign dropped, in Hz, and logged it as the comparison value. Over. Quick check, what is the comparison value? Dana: 5.0 Hz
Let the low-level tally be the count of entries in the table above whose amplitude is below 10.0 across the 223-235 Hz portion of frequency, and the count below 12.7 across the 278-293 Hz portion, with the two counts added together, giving 6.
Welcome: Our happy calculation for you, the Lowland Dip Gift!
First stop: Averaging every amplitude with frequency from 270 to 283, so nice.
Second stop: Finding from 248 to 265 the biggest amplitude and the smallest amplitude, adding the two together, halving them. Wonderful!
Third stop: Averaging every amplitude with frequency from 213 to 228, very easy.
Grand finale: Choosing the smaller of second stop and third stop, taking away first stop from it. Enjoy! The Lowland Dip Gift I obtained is 4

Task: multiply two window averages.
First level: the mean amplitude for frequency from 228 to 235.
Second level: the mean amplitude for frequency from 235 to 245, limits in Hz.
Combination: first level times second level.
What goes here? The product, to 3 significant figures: 162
